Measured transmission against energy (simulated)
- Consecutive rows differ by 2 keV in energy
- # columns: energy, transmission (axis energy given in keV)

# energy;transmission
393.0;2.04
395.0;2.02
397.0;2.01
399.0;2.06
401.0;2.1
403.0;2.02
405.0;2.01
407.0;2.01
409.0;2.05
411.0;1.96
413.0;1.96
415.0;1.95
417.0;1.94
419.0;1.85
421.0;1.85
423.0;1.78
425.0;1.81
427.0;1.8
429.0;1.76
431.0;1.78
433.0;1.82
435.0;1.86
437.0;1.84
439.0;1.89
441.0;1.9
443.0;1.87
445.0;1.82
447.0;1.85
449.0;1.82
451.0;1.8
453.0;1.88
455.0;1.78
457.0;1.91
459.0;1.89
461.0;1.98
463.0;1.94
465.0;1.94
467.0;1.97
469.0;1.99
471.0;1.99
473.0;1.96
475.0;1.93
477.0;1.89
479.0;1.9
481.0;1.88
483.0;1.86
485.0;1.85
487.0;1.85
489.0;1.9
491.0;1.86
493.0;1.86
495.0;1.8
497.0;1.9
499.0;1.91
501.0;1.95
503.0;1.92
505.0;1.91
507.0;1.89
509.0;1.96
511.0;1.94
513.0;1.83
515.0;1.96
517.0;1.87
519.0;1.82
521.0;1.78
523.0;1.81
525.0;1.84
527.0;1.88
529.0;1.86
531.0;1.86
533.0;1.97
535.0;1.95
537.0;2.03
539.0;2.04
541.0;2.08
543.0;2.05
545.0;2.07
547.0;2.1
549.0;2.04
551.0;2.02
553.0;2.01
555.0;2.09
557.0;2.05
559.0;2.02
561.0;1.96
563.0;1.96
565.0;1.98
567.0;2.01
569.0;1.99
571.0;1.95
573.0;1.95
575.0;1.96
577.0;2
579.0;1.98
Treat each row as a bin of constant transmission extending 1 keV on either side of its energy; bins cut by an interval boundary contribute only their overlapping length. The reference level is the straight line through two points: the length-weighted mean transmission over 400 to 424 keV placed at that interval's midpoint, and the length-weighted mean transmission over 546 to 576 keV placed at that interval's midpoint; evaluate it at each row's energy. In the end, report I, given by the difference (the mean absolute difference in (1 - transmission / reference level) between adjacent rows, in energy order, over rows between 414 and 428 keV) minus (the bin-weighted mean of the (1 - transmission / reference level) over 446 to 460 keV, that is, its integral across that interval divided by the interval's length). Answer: -0.044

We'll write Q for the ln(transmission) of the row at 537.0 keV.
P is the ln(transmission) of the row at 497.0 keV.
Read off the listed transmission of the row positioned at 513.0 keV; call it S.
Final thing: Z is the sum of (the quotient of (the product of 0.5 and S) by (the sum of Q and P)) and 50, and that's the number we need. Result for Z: 50.68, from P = 0.64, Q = 0.71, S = 1.83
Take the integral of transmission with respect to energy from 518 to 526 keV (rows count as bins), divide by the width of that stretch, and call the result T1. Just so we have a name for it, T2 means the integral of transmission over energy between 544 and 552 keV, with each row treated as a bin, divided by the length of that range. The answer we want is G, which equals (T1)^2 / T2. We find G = 1.60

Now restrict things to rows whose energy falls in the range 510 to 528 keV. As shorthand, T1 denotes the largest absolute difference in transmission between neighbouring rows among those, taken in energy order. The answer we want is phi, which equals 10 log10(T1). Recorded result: -8.9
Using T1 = 0.13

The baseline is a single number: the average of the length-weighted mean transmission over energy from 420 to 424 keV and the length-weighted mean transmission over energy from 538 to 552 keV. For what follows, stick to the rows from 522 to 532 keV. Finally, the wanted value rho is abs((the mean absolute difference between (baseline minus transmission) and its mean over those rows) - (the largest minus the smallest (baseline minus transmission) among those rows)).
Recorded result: 0.050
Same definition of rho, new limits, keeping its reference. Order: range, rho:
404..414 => 0.060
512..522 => 0.130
